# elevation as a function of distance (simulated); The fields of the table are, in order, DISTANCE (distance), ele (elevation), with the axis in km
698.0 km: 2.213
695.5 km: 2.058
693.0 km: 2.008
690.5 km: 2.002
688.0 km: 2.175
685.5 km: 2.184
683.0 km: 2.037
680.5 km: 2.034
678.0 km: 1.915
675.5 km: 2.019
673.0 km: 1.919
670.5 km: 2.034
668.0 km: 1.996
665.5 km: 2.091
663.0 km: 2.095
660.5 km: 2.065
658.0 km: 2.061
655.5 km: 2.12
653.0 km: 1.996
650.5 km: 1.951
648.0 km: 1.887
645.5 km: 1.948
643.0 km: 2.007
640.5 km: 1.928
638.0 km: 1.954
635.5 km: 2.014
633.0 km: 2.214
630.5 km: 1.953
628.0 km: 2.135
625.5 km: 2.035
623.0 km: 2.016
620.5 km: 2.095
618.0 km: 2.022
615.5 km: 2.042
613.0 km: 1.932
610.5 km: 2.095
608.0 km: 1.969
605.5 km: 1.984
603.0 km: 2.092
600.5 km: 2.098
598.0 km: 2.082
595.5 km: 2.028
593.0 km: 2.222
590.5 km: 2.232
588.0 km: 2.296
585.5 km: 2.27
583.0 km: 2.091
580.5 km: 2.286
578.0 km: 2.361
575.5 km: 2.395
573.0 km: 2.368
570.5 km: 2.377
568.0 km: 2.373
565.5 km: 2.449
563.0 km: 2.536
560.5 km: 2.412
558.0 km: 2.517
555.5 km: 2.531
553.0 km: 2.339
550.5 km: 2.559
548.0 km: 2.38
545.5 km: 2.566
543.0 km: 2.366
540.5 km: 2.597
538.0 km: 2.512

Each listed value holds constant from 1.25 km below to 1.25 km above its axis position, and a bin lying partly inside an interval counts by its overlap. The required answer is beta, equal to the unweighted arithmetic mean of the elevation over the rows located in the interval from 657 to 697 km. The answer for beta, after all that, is 2.04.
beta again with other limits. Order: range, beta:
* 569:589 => 2.31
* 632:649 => 1.99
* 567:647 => 2.12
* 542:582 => 2.43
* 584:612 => 2.12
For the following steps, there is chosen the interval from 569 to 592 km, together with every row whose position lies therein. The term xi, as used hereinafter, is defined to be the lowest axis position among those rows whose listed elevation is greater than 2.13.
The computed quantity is 570.5 km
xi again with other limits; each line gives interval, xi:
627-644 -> 628.0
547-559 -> 548.0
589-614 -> 590.5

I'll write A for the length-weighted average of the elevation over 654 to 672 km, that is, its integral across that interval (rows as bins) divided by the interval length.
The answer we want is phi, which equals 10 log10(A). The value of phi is 3.14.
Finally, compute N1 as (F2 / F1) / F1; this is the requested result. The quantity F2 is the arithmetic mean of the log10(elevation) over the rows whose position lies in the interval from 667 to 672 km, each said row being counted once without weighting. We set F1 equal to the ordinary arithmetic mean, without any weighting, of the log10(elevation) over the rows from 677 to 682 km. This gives 3.49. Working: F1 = 0.295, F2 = 0.304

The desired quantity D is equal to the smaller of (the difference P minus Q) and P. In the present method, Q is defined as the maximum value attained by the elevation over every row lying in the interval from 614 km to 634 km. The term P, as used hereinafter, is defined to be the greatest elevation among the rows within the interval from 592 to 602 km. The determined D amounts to 0.01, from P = 2.222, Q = 2.214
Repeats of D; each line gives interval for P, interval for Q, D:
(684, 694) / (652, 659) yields 0.06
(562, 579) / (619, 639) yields 0.32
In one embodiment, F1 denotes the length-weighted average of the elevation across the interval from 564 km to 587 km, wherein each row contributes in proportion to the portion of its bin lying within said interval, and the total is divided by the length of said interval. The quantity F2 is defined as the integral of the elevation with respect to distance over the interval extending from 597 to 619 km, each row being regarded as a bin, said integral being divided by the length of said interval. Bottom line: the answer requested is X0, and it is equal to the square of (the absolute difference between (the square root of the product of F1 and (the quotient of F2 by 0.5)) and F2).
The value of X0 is 1.09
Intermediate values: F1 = 2.33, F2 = 2.03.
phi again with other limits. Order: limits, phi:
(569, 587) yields 3.63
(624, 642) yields 3.08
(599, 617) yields 3.08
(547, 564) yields 3.92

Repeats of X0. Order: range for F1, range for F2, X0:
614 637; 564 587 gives 0.58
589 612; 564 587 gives 0.62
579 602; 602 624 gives 0.89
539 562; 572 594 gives 1.17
